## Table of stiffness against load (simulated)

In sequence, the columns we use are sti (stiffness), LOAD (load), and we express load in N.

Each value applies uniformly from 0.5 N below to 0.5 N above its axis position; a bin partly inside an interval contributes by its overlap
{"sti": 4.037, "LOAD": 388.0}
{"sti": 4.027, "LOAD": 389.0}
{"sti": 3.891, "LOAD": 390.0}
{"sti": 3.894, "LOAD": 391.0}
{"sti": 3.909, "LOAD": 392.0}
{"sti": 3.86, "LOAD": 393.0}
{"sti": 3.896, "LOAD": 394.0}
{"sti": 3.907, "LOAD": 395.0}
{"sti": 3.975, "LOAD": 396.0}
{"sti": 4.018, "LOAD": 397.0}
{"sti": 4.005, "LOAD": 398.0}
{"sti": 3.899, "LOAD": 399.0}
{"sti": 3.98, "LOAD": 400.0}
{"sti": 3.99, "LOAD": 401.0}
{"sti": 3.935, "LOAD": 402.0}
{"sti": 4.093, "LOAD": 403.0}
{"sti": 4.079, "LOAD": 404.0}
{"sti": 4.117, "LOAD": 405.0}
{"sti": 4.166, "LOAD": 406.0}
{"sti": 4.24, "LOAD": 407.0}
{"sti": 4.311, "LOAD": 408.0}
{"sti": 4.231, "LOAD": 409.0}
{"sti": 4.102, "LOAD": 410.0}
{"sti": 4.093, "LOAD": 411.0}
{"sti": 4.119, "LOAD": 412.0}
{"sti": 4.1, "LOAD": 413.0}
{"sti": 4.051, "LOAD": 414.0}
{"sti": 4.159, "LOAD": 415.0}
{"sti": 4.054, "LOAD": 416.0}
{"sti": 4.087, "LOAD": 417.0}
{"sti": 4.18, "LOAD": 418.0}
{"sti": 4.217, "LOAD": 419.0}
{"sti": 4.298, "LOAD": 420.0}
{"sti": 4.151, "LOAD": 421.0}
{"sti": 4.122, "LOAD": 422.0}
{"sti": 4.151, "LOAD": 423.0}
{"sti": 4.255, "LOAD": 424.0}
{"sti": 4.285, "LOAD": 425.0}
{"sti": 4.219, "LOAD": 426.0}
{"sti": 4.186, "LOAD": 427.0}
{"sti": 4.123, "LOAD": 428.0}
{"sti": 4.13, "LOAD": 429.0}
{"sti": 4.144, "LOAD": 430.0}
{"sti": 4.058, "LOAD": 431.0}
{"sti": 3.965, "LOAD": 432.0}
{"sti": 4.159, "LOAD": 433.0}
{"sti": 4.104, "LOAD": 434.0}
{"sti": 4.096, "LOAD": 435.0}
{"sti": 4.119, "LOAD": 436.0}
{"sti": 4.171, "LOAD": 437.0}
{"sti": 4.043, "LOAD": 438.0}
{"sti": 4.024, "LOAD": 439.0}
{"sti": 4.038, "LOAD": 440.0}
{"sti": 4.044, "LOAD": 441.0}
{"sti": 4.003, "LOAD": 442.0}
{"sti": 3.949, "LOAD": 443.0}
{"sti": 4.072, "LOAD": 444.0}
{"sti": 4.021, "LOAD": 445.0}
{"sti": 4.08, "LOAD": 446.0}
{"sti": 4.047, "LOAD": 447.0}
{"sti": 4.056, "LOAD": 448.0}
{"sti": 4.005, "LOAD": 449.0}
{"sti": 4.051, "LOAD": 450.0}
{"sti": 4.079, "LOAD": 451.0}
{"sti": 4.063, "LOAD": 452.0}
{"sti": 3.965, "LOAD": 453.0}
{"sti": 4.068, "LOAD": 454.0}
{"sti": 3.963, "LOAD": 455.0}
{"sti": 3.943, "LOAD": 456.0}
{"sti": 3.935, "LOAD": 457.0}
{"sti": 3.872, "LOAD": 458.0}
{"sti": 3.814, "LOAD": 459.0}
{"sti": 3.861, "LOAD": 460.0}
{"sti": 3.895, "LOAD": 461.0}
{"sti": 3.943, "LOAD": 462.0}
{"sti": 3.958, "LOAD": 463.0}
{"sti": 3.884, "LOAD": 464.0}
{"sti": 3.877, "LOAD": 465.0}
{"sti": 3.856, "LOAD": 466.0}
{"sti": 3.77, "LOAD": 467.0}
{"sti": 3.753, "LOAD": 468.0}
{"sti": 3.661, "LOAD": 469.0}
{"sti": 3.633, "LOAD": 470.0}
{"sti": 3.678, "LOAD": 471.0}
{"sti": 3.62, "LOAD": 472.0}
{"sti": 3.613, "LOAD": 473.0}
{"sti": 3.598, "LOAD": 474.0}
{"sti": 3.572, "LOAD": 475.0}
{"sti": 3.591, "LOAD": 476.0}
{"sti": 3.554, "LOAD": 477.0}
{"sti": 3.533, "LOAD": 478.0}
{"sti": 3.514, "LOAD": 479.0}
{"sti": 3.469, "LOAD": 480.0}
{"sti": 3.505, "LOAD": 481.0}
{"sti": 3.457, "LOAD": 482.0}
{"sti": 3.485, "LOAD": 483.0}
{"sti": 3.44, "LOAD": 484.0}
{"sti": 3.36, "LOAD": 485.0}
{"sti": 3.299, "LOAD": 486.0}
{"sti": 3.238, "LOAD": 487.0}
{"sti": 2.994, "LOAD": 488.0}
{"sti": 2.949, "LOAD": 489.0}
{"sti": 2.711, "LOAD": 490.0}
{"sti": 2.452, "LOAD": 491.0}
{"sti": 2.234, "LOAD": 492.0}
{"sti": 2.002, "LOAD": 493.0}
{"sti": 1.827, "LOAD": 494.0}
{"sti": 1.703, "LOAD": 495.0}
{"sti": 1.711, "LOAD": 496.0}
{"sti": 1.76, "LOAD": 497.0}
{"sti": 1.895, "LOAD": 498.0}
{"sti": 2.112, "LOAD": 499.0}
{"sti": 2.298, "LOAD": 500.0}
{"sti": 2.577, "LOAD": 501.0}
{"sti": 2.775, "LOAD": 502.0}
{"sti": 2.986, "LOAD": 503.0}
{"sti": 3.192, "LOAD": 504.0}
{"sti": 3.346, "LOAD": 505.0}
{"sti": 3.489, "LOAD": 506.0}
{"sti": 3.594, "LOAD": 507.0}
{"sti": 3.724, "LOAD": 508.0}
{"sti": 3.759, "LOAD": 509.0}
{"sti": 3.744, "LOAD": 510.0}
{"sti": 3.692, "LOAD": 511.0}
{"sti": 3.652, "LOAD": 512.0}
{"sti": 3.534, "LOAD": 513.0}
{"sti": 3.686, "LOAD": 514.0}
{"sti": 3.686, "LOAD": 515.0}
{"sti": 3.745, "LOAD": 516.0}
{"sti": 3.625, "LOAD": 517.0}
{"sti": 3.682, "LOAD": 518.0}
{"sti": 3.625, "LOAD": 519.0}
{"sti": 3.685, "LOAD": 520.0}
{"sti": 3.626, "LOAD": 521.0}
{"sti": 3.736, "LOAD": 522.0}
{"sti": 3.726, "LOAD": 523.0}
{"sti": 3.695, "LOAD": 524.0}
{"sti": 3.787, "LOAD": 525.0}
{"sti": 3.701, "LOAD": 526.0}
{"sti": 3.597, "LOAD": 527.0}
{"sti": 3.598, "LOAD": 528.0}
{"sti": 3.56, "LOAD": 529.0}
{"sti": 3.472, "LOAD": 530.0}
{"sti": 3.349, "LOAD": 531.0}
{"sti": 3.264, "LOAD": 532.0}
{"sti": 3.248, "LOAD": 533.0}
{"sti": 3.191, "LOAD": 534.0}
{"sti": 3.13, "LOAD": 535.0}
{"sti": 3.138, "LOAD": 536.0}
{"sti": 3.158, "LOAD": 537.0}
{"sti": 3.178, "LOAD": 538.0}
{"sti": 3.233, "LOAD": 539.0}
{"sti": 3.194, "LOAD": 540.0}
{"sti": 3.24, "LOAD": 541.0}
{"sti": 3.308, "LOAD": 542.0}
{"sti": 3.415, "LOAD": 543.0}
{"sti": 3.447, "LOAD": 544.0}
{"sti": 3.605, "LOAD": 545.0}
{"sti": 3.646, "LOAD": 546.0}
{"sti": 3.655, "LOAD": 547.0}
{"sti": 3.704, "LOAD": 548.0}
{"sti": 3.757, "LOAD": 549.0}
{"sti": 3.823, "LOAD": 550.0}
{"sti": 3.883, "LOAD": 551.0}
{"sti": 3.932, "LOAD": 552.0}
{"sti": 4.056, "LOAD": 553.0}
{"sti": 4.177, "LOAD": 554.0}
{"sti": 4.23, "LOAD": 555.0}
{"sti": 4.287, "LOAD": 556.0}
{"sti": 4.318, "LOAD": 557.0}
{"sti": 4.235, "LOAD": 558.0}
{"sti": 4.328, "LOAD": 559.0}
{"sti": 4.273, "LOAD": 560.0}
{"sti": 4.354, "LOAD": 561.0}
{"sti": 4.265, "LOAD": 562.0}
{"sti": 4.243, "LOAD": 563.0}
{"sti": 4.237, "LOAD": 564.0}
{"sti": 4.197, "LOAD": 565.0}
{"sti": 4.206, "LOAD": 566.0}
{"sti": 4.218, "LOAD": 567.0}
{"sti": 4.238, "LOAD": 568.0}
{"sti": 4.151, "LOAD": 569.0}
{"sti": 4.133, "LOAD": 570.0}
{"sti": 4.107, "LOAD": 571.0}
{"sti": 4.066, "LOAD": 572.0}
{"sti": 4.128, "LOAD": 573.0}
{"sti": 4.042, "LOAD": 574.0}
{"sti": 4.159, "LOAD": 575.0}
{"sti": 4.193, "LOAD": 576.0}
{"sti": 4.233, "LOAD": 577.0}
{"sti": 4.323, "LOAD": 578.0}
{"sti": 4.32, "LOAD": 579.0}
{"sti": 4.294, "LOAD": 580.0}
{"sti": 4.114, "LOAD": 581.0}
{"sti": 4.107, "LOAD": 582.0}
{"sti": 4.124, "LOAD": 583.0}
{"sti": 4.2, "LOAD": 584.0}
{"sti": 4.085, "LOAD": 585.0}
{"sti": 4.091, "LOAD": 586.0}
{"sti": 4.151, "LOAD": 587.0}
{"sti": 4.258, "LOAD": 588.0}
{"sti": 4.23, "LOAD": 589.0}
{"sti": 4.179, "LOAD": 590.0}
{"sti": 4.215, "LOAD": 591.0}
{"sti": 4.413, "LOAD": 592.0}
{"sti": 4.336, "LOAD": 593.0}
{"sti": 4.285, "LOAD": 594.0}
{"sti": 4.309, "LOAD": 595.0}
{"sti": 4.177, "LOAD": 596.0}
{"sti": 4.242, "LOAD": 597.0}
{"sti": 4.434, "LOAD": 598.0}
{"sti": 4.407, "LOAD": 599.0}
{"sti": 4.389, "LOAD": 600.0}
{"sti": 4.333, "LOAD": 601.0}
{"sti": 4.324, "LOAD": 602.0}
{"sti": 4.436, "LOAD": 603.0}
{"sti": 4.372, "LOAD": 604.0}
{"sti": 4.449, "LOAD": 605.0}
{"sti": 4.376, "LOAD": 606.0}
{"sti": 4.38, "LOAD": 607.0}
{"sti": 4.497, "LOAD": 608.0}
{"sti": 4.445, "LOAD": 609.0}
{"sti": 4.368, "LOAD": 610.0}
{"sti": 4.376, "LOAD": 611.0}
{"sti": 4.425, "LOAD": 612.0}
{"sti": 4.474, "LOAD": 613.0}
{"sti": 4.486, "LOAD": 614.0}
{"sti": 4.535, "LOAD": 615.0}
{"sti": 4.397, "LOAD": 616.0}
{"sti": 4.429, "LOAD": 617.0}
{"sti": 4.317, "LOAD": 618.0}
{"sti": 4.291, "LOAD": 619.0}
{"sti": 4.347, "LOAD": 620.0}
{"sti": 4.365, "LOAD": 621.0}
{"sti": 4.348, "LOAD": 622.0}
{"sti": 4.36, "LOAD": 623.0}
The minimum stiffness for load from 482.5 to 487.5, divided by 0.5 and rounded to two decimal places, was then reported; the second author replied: 6.48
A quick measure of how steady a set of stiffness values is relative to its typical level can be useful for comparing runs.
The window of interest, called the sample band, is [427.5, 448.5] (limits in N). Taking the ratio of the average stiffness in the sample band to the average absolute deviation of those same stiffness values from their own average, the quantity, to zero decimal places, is 84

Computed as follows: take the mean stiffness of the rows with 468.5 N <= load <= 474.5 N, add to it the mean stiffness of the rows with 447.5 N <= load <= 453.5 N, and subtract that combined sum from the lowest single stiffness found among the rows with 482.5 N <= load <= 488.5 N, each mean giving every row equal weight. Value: -4.7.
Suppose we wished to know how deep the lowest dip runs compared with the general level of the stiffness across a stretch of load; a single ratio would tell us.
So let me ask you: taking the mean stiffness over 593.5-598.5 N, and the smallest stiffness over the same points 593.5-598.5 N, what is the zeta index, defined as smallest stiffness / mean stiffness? 0.974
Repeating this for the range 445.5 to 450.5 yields 0.989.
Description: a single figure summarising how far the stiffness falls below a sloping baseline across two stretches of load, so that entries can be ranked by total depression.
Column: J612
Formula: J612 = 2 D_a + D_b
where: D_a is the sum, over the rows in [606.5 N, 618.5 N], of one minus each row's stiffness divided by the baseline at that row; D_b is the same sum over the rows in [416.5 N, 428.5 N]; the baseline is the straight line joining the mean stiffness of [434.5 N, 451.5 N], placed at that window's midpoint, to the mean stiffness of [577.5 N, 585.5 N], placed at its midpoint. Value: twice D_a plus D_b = -1.6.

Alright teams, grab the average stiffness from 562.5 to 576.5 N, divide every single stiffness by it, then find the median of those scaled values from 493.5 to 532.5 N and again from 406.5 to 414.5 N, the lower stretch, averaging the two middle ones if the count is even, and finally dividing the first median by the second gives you 0.88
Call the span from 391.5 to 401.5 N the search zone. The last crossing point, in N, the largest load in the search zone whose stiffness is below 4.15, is 401.0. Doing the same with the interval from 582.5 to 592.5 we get 586.0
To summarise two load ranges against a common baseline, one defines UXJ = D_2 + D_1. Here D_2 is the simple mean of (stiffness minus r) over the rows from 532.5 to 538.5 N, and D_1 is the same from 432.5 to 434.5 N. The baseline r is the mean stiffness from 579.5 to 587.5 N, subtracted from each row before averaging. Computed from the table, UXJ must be -1.0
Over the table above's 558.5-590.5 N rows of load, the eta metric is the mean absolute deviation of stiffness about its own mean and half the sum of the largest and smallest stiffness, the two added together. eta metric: 4.27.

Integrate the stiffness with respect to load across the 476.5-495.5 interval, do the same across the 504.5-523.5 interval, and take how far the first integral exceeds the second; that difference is -13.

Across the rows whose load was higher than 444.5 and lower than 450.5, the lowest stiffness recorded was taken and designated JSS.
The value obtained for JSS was 4.005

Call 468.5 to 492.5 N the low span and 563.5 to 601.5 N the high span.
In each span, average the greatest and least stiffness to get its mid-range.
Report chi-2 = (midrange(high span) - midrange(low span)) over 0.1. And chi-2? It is 13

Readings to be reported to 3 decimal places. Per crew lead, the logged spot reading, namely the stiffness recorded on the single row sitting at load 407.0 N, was 4.240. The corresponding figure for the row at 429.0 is 4.130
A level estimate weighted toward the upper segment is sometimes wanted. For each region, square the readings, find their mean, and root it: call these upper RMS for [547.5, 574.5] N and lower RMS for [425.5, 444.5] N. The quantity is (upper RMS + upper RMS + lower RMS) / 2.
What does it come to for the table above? 6.18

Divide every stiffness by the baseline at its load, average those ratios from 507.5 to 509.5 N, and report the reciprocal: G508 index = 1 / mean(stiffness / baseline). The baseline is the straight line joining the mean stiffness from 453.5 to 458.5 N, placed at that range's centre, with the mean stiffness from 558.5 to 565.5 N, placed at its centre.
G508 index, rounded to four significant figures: 1.099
